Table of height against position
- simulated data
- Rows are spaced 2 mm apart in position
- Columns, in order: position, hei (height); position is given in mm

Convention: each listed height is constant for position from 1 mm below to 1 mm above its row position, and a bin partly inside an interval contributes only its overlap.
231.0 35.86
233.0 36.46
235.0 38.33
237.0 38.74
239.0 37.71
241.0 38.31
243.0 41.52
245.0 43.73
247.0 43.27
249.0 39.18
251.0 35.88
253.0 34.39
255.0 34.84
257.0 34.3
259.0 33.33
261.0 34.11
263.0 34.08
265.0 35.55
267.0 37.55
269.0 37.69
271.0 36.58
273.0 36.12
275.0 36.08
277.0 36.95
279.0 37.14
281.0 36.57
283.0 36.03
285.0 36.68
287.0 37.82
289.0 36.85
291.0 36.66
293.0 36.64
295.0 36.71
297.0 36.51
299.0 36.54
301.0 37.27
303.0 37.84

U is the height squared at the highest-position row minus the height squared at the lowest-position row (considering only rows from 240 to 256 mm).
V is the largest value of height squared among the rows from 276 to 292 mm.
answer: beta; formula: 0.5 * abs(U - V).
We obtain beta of 842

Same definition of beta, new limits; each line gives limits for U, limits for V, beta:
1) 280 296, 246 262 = 931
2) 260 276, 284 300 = 646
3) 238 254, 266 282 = 830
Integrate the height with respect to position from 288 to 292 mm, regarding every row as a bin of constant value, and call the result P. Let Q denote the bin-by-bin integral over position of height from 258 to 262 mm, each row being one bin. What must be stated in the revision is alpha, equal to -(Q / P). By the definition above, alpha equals -0.92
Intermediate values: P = 147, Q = 135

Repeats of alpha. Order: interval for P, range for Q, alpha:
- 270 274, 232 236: -1.03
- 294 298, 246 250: -1.13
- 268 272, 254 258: -0.93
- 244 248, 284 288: -0.86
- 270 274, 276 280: -1.02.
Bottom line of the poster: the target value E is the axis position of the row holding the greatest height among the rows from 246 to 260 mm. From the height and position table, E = 247.0 mm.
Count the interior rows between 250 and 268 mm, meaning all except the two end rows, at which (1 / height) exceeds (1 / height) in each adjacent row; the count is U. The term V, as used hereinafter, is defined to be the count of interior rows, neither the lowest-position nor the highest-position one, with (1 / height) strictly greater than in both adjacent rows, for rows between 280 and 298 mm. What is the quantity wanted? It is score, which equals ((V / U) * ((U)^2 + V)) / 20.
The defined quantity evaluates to 0.37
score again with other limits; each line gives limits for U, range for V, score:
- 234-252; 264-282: 0.10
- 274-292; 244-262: 0.30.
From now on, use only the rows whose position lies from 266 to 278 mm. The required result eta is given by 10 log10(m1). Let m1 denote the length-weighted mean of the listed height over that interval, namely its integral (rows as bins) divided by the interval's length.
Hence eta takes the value 15.7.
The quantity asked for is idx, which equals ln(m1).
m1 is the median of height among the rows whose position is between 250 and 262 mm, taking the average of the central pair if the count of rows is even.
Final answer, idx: 3.536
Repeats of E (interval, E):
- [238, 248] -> 245.0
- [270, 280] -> 279.0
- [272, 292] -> 287.0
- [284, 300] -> 287.0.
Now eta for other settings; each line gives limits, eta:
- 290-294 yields 15.6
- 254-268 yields 15.4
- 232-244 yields 15.9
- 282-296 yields 15.7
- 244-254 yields 15.9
